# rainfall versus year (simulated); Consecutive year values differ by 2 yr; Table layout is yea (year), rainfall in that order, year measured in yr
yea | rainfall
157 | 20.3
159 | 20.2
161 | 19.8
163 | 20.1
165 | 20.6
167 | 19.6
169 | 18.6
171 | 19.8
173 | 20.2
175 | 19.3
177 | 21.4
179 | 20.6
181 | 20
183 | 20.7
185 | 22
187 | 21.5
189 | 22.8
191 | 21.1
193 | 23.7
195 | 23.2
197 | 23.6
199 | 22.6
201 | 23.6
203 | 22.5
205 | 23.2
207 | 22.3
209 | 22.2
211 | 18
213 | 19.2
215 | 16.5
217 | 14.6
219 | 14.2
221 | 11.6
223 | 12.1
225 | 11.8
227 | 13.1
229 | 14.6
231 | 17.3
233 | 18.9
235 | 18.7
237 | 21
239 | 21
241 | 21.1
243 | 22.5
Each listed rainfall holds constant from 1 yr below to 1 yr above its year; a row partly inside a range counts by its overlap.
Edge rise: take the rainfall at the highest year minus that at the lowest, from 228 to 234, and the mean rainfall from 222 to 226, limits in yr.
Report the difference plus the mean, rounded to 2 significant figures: 16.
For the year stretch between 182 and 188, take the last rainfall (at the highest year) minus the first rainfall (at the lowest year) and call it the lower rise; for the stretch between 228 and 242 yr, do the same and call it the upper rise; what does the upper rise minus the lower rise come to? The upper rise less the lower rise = 6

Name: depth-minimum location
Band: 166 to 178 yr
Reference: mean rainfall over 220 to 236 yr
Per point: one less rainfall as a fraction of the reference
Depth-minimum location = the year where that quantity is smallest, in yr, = 177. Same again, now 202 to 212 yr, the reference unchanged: 205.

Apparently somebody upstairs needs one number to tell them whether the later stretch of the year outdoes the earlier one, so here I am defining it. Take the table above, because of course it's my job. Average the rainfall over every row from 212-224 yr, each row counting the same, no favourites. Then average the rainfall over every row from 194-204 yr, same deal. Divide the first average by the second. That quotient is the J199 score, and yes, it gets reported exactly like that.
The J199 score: 0.64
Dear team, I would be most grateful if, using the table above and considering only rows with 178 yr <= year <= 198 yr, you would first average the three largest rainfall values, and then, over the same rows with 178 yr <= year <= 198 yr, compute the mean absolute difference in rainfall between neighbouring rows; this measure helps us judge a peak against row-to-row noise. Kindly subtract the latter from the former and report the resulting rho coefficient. 22.4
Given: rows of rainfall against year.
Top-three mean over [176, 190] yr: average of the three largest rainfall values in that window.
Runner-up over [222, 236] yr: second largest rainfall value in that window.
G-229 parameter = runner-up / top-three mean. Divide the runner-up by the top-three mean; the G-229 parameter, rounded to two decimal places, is 0.85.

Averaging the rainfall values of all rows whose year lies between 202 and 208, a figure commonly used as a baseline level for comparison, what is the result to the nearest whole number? 23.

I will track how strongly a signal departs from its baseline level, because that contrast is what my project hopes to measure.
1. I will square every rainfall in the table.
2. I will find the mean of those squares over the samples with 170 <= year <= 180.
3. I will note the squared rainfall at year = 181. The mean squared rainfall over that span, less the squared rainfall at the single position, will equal 11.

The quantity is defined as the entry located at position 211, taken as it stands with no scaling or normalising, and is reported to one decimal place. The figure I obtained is 18.0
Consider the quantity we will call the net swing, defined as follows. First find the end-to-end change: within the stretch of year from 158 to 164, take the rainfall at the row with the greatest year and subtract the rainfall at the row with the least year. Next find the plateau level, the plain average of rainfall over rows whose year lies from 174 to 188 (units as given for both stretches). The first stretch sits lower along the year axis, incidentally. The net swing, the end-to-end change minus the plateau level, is -20.9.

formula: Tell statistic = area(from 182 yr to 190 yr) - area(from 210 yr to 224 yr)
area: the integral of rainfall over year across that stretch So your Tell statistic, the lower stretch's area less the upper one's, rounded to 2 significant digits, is -38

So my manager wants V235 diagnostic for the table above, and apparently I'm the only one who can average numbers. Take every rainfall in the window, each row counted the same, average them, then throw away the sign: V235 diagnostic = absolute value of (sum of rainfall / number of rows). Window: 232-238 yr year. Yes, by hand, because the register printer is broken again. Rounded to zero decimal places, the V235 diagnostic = 20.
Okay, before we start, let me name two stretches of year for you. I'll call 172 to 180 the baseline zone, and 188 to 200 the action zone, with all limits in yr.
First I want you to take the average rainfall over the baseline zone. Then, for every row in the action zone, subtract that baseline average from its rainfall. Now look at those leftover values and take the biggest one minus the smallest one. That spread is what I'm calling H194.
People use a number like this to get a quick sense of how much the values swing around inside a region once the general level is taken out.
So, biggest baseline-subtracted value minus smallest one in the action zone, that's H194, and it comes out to 2.6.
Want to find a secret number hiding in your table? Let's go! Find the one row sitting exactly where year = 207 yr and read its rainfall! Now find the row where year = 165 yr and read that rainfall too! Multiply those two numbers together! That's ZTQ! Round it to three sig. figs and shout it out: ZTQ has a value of 459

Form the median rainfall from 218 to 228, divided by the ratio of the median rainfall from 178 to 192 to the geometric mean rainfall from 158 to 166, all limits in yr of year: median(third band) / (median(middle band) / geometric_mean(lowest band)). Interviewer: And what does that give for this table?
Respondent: 11.6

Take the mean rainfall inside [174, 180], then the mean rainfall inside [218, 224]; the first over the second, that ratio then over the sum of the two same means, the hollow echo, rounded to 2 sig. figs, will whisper 0.049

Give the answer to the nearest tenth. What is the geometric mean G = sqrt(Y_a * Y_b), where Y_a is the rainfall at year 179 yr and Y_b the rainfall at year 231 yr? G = 18.9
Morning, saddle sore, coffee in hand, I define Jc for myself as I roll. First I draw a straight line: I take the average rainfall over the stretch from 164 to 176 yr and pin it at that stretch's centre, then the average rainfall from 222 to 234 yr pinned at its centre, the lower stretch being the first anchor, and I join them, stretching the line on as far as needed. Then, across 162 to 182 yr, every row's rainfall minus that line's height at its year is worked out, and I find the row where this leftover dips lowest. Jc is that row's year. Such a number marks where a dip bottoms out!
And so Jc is 169 yr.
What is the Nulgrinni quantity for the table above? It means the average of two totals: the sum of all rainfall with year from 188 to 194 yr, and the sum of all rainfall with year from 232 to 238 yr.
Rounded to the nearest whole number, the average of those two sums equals 63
